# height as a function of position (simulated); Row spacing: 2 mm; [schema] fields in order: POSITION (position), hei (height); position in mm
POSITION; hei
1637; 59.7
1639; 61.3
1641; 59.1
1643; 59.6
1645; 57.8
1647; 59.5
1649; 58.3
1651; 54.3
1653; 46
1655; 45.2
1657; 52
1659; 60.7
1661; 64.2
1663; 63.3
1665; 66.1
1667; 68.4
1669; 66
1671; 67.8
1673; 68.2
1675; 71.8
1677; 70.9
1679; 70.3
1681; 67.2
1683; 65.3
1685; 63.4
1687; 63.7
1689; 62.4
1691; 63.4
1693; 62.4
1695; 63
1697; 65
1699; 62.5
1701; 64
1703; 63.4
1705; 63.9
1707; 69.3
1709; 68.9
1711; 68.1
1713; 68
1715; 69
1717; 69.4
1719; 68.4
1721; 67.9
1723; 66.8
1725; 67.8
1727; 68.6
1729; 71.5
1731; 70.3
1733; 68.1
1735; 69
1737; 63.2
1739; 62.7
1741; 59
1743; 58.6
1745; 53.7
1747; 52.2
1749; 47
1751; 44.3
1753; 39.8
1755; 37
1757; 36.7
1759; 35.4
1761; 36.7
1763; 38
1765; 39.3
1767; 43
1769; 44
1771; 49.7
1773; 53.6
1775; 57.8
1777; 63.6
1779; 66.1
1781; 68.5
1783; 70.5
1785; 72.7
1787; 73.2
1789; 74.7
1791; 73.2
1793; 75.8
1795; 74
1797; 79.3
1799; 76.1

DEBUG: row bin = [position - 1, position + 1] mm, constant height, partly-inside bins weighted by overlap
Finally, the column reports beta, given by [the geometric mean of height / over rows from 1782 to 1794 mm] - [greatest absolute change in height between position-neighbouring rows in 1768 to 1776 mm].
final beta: 68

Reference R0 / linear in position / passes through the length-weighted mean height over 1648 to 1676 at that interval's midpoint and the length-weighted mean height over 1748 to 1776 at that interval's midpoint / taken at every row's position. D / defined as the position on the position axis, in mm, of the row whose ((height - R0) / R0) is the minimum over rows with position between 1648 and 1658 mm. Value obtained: 1655 mm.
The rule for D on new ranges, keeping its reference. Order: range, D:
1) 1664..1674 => 1665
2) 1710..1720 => 1711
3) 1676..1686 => 1685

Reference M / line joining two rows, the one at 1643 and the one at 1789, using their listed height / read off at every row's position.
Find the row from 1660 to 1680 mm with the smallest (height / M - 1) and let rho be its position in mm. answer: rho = 1663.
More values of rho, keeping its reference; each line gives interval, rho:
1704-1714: 1705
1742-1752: 1751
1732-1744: 1743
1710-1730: 1723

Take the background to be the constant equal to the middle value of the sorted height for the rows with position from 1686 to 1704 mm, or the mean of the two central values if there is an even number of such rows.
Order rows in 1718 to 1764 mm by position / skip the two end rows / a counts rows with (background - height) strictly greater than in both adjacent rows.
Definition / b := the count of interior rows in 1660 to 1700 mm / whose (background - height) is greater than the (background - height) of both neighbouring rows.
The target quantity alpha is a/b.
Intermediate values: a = 3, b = 5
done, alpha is 0.6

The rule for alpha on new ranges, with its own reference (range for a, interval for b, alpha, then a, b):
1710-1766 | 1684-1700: 2.0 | 4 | 2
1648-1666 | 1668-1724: 0.3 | 2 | 6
